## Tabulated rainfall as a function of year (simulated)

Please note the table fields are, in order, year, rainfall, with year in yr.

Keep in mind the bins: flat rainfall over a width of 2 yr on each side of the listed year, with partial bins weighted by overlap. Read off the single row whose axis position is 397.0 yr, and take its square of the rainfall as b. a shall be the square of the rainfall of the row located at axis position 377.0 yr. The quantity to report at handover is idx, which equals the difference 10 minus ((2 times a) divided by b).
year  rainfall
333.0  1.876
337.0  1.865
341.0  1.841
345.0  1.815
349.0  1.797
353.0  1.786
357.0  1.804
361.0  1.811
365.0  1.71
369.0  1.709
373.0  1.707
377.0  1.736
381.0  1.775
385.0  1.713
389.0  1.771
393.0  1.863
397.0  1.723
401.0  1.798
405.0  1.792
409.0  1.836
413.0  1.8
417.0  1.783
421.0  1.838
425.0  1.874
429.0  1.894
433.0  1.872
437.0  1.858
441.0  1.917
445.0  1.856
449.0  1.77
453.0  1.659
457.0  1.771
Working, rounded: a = 3.0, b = 2.97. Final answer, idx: 7.97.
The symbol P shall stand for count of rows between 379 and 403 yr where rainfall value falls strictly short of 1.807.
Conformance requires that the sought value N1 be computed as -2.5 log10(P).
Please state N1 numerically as -1.7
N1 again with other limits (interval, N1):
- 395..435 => -1.7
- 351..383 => -2.1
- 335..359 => -1.2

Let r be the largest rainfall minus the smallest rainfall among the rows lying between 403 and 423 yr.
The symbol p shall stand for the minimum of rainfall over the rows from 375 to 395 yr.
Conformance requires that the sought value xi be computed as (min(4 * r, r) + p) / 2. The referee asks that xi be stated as 0.884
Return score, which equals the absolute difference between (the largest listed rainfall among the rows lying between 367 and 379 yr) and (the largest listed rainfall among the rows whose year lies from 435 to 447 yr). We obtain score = 0.181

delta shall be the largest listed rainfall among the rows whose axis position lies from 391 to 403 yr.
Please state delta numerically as 1.863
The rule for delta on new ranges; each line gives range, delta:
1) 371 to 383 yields 1.775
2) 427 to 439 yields 1.894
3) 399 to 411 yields 1.836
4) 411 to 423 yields 1.838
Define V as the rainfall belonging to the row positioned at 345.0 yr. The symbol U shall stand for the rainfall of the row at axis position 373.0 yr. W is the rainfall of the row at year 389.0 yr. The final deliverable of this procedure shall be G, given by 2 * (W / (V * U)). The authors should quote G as 1.14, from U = 1.707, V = 1.815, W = 1.771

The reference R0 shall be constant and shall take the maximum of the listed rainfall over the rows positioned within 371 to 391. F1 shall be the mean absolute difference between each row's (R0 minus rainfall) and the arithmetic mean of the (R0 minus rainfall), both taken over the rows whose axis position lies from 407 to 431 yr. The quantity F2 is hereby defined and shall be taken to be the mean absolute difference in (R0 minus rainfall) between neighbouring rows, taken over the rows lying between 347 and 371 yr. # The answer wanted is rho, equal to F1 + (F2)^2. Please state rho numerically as 0.032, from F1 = 0.031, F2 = 0.028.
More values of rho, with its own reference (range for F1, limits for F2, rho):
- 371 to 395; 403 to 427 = 0.044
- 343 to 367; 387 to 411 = 0.031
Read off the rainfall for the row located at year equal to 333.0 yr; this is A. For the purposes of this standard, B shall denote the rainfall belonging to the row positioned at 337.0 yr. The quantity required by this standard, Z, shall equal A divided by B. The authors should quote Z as 1.006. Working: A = 1.876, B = 1.865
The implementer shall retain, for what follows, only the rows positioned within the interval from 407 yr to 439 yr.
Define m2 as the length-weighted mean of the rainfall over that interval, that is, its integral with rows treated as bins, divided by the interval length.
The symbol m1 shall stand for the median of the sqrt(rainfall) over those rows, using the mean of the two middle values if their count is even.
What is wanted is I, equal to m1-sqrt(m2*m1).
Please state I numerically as -0.224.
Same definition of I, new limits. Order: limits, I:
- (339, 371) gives -0.205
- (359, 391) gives -0.199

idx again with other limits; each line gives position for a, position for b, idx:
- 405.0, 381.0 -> 7.96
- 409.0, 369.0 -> 7.69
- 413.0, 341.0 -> 8.09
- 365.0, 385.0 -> 8.01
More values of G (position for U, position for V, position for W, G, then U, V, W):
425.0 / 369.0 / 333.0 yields 1.17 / 1.874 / 1.709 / 1.876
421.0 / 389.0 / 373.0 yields 1.05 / 1.838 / 1.771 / 1.707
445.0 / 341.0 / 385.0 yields 1.00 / 1.856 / 1.841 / 1.713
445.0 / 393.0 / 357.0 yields 1.04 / 1.856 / 1.863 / 1.804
